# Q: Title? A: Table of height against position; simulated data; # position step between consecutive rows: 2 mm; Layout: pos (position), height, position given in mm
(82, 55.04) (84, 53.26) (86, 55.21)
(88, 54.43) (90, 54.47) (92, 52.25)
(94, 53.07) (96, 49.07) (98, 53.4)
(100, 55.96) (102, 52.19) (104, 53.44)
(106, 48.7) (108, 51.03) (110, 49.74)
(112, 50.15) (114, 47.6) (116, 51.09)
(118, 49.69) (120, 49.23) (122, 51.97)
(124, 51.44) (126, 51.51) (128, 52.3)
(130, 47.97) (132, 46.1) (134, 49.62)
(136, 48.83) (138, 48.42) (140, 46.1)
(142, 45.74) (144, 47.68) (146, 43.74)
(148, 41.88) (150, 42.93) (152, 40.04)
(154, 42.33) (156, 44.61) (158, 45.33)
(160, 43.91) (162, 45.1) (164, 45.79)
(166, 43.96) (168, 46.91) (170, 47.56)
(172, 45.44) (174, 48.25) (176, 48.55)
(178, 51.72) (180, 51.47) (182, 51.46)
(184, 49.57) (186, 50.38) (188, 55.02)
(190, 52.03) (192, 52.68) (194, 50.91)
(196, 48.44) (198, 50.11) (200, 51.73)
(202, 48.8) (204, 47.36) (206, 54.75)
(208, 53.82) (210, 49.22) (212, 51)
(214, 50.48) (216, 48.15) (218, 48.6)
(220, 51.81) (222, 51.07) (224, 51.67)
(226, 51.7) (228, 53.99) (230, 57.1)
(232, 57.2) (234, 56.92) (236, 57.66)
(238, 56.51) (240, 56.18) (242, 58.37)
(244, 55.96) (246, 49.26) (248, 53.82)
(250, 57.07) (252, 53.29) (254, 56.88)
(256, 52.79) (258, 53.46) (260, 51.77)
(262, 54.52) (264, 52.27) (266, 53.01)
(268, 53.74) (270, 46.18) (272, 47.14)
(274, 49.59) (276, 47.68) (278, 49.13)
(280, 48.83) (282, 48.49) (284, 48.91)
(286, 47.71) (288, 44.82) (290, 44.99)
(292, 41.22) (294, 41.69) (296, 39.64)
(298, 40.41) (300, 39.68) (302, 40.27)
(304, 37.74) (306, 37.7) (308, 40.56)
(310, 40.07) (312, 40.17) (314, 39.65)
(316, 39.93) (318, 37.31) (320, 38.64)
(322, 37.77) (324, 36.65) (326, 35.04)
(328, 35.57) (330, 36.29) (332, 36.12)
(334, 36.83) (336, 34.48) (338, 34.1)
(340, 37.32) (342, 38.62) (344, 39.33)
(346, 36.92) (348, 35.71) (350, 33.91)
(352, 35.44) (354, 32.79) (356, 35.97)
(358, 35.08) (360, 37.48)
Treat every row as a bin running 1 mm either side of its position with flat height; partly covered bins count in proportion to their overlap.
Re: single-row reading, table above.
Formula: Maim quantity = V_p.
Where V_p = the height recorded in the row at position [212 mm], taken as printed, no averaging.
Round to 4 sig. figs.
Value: 51.00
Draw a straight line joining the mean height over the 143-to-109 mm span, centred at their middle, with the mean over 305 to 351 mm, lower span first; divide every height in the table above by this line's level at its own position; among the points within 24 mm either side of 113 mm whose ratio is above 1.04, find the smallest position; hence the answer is 90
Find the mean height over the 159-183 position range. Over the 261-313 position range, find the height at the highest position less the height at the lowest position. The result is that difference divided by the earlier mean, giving -0.30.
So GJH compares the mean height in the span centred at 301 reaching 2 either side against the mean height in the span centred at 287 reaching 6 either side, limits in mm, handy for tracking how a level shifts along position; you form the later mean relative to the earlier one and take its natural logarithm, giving -0.14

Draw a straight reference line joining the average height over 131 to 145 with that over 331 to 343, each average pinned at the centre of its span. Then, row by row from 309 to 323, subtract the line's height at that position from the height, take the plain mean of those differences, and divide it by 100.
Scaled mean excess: 0.016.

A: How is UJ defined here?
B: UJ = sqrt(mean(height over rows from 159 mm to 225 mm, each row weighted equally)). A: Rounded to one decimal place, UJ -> 7.0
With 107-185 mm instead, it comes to 6.9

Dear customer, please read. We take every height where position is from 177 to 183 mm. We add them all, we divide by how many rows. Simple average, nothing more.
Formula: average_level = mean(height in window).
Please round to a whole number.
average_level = 52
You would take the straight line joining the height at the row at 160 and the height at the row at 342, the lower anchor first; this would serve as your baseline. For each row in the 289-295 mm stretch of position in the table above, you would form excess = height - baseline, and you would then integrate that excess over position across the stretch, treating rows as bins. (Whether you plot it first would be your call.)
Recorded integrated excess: 15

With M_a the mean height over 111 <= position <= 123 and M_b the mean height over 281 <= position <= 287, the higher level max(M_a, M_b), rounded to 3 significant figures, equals 50.0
